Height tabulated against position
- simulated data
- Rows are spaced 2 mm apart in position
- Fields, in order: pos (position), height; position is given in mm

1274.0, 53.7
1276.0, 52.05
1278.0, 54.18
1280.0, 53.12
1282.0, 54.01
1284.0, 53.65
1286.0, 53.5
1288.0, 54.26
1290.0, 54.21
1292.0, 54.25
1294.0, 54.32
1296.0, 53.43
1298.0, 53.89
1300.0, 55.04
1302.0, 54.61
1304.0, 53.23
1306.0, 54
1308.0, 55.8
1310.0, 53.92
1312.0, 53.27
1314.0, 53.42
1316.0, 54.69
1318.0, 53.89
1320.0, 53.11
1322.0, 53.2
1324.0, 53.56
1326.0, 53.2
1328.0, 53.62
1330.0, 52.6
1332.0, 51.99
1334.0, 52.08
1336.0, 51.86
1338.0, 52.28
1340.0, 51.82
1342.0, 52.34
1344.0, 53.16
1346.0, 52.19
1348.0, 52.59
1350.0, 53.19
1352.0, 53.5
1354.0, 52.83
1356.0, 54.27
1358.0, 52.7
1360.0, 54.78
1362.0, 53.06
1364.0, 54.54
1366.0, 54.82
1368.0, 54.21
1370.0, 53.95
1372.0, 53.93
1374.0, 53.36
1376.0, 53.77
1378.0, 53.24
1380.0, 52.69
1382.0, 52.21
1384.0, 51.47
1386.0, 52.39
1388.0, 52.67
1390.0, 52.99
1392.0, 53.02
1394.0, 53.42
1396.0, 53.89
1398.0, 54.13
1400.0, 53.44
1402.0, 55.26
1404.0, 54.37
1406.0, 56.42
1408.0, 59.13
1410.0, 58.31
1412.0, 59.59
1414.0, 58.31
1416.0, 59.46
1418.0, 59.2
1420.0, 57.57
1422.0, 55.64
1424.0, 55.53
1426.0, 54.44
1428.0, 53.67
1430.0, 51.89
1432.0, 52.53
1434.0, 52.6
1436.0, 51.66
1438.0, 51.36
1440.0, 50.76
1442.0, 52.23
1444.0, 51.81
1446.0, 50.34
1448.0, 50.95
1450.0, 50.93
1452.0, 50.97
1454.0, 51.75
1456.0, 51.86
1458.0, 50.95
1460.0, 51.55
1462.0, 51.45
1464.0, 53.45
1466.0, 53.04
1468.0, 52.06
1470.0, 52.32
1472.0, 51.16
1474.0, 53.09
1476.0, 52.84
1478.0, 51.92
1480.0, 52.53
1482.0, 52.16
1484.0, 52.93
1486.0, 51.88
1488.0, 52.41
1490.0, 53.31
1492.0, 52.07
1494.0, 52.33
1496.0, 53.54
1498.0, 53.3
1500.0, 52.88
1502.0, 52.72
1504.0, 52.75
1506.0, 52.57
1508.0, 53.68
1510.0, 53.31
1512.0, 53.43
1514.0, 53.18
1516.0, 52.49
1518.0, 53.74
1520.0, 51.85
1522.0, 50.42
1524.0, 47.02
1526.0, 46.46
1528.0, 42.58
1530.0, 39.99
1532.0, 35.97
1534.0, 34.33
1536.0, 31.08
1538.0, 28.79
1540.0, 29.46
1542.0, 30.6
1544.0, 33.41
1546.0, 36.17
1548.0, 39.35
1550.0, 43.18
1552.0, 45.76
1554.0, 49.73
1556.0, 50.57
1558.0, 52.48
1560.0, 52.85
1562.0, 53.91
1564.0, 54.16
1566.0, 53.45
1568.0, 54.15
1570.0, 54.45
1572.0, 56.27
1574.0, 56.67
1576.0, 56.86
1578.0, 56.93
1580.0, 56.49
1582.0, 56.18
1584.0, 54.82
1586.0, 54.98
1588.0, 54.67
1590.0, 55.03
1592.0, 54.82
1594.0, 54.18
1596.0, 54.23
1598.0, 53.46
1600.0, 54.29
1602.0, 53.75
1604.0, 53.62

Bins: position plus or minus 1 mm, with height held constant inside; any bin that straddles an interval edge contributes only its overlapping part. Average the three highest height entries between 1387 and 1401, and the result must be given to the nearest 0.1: 53.8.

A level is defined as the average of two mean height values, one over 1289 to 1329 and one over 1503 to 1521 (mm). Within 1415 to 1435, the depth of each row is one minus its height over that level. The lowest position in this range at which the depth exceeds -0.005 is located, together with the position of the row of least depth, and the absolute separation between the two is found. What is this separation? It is 12 mm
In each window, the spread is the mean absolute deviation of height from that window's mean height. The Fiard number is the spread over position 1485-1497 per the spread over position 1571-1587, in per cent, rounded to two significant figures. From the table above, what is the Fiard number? 89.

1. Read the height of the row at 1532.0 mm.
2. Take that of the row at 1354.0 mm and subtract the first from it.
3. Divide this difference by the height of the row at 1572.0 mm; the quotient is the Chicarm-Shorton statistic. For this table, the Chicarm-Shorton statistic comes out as 0.30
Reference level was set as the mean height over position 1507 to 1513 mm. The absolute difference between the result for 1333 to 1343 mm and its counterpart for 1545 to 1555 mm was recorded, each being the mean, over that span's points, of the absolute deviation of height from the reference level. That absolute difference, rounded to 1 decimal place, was 9.2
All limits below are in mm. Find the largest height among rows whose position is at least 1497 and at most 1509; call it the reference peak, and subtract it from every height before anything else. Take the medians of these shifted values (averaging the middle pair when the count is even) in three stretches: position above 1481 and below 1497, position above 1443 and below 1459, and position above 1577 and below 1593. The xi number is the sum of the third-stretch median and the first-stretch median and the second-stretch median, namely -2.7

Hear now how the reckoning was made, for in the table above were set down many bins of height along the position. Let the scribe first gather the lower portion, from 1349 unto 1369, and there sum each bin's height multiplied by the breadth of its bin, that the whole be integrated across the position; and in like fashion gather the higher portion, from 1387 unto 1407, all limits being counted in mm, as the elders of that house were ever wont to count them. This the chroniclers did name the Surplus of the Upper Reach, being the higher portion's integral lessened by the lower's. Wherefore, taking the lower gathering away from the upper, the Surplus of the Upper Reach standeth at 3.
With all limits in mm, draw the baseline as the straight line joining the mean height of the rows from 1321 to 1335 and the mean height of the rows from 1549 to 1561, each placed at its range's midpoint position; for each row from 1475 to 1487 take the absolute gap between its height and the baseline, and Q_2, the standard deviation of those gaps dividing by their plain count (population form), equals 0.41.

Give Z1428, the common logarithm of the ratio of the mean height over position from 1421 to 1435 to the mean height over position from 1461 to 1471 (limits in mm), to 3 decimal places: 0.011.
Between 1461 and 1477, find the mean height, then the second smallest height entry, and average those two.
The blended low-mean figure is 51.9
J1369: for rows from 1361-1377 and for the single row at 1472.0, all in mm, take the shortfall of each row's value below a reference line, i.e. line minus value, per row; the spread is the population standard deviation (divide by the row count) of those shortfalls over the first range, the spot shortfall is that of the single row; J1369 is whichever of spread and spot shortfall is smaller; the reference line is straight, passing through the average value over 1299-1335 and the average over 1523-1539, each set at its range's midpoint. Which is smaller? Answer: -8.7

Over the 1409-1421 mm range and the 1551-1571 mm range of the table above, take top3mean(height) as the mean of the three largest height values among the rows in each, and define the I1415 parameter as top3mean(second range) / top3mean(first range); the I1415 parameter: 0.91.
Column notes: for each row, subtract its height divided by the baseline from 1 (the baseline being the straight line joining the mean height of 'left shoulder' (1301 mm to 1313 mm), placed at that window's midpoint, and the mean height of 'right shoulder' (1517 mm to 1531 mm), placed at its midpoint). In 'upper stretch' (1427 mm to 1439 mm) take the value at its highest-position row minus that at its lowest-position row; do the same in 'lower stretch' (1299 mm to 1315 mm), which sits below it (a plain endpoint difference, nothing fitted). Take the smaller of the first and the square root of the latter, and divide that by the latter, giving 1.8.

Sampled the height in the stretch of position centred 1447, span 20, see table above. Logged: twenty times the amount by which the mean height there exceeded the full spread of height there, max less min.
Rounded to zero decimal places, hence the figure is 988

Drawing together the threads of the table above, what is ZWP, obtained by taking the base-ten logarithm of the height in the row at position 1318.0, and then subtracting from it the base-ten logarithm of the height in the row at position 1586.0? -0.009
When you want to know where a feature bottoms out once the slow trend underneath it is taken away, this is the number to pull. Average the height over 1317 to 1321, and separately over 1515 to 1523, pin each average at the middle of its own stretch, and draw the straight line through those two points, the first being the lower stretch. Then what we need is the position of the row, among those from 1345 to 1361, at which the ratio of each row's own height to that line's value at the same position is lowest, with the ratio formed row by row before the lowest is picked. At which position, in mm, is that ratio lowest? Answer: 1346.0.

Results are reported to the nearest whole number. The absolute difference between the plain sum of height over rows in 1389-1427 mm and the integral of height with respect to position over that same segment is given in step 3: 1064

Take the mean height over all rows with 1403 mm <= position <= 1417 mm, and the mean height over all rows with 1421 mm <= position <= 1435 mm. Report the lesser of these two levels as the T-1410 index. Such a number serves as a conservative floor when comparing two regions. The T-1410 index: 53.8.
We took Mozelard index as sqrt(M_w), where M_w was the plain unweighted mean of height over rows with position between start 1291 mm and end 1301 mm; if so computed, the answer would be 7.36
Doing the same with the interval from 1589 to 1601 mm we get 7.37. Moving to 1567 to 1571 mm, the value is 7.37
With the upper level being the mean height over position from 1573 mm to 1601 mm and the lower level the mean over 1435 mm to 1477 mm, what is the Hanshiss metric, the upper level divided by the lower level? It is 1.07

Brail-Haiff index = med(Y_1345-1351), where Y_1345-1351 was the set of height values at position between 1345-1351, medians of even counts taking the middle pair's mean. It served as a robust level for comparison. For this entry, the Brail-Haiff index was 52.6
